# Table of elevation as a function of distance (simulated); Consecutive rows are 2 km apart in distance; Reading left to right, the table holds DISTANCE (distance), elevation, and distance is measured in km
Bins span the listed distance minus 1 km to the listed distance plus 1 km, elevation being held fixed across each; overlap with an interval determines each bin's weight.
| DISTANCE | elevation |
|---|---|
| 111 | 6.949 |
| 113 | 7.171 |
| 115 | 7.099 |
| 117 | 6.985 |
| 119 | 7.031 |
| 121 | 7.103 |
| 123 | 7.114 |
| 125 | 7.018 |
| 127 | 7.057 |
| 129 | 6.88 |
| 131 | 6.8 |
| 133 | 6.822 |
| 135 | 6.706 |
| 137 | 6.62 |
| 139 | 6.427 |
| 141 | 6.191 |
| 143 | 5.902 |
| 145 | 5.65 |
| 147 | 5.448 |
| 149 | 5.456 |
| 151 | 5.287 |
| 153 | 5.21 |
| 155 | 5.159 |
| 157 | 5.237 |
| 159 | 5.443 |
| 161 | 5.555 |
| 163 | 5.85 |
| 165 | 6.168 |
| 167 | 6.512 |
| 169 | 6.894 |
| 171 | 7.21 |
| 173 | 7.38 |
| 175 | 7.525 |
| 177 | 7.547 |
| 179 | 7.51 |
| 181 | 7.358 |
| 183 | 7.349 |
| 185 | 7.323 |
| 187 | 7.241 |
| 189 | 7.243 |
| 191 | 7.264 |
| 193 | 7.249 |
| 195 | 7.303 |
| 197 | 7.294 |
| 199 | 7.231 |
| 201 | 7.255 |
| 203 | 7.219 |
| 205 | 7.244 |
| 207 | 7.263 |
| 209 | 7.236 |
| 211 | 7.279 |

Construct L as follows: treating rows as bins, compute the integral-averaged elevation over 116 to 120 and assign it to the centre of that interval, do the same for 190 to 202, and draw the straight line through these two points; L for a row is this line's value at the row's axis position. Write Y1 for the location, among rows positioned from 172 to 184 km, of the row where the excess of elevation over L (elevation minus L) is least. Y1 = 183 km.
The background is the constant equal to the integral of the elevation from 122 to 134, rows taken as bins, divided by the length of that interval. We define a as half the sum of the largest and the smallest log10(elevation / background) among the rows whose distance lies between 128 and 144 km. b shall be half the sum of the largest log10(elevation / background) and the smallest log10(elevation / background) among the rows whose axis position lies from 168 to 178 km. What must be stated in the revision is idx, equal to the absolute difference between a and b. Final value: 0.05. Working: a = -0.038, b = 0.016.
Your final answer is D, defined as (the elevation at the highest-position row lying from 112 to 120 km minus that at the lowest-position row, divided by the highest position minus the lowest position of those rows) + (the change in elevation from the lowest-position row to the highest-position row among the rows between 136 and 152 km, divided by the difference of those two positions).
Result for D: -0.12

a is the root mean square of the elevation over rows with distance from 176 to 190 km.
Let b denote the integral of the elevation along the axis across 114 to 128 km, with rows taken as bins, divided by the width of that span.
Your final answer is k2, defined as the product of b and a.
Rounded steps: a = 7.37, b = 7.06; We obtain 52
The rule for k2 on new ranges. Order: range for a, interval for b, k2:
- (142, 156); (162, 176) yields 37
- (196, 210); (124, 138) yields 50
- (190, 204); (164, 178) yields 51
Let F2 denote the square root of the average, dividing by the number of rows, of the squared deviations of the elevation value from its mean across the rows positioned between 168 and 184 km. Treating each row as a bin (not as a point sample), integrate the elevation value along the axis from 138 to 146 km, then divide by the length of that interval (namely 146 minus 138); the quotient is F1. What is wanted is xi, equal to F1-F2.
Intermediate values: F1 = 6.0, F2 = 0.20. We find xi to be 5.84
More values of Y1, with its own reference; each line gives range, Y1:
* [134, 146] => 145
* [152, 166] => 155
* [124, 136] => 135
